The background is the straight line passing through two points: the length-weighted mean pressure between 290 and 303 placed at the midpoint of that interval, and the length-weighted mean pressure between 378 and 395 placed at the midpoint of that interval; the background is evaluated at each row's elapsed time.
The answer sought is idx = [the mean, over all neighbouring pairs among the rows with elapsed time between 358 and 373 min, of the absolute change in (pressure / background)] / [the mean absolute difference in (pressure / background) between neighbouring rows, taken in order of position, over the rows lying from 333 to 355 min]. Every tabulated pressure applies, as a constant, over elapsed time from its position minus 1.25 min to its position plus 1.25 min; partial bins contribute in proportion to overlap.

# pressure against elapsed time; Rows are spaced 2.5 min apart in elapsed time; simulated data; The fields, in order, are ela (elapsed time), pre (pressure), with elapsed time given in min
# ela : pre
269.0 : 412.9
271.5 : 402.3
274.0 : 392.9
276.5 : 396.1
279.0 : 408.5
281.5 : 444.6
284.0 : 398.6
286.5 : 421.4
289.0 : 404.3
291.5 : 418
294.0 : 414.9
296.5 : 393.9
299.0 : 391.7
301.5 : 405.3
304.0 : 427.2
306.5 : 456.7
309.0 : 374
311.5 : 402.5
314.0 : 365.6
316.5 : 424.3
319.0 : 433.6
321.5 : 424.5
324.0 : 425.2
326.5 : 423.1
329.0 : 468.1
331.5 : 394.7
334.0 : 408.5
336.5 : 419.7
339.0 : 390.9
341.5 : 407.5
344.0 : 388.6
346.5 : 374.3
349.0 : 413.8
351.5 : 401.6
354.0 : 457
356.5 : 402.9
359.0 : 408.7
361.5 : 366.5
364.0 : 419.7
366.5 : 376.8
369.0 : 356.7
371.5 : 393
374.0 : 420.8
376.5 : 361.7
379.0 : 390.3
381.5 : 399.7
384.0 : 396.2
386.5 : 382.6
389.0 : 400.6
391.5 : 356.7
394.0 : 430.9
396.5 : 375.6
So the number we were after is 1.59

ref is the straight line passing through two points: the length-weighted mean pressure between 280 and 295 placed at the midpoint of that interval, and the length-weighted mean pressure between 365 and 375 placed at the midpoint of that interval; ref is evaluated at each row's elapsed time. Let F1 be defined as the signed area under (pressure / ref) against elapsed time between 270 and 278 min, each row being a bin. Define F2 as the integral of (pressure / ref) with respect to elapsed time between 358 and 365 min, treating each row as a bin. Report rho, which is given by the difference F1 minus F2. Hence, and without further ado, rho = 0.4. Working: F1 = 8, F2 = 7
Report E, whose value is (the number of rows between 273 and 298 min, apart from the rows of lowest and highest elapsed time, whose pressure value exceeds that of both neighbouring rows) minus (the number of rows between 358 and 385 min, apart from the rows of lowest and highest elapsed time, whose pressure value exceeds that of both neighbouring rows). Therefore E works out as 0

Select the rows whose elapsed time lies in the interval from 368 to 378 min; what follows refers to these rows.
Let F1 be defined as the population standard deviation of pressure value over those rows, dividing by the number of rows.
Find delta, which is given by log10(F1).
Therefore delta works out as 1.41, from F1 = 26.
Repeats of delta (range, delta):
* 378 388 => 0.81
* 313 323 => 1.43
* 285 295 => 0.81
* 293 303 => 0.97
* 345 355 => 1.47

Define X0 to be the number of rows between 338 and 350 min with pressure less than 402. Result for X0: 3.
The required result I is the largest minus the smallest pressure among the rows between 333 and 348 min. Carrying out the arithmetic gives 45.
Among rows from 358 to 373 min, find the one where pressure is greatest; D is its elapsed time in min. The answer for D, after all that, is 364.0 min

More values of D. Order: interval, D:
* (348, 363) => 354.0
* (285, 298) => 286.5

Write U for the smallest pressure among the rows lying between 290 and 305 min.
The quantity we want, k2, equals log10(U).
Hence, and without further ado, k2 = 2.59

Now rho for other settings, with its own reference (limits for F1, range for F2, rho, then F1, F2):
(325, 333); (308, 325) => -8.5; 9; 17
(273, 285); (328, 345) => -5.8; 12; 17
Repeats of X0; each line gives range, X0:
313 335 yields 2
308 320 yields 2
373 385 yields 4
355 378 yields 5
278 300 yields 3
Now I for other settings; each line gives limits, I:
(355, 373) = 63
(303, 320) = 91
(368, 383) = 64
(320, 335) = 73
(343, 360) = 83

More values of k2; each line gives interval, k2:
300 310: 2.57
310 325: 2.56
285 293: 2.61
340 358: 2.57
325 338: 2.60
